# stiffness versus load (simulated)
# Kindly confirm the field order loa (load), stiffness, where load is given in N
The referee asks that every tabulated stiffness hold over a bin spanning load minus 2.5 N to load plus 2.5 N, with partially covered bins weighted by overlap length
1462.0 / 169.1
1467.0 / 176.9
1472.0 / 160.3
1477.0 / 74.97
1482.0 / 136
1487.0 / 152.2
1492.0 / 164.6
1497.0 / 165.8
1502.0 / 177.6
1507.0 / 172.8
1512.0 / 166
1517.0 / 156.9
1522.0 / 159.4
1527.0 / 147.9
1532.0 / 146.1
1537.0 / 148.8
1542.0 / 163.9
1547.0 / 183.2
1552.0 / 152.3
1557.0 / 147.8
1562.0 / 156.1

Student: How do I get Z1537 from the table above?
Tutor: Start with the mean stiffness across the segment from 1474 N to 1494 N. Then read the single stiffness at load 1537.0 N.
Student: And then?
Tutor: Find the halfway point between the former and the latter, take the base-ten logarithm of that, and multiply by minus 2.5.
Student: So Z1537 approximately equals -5.37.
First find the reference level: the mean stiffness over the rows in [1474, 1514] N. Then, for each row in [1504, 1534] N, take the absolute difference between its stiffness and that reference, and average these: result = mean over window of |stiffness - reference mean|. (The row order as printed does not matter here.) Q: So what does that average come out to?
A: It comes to 10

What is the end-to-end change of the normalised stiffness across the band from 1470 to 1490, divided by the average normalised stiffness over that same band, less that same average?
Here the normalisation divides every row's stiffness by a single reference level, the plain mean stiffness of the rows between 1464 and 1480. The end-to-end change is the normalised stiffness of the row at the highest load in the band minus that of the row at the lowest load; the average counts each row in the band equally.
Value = -1.01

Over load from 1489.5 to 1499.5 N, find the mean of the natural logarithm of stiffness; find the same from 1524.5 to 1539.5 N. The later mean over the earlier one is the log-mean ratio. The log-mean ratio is 0.98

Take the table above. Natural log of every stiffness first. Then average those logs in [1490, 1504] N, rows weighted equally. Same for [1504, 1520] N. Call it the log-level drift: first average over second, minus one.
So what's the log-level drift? 0.00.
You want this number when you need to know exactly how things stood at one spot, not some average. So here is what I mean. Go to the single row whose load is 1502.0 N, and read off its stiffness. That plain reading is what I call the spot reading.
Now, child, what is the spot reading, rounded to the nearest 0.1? 177.6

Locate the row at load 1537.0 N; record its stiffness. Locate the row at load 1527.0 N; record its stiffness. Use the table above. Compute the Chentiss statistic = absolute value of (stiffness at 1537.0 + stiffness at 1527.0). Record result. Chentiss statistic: 297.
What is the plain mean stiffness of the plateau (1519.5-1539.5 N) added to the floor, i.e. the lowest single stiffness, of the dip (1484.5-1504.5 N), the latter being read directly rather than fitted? 303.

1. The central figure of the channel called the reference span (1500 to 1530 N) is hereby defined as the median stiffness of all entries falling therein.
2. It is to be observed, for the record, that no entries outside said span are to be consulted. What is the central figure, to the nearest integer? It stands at 163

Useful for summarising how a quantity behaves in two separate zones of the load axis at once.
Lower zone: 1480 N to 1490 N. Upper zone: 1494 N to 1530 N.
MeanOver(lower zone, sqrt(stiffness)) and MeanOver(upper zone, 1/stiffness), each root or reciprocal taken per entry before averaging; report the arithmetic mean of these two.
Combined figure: 6.0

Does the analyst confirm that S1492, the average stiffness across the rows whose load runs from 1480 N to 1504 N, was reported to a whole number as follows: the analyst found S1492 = 159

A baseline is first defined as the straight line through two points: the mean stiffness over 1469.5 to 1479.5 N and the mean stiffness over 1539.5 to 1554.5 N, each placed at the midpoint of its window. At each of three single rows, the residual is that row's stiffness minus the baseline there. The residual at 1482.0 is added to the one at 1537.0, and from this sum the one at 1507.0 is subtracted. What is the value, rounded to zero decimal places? -31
